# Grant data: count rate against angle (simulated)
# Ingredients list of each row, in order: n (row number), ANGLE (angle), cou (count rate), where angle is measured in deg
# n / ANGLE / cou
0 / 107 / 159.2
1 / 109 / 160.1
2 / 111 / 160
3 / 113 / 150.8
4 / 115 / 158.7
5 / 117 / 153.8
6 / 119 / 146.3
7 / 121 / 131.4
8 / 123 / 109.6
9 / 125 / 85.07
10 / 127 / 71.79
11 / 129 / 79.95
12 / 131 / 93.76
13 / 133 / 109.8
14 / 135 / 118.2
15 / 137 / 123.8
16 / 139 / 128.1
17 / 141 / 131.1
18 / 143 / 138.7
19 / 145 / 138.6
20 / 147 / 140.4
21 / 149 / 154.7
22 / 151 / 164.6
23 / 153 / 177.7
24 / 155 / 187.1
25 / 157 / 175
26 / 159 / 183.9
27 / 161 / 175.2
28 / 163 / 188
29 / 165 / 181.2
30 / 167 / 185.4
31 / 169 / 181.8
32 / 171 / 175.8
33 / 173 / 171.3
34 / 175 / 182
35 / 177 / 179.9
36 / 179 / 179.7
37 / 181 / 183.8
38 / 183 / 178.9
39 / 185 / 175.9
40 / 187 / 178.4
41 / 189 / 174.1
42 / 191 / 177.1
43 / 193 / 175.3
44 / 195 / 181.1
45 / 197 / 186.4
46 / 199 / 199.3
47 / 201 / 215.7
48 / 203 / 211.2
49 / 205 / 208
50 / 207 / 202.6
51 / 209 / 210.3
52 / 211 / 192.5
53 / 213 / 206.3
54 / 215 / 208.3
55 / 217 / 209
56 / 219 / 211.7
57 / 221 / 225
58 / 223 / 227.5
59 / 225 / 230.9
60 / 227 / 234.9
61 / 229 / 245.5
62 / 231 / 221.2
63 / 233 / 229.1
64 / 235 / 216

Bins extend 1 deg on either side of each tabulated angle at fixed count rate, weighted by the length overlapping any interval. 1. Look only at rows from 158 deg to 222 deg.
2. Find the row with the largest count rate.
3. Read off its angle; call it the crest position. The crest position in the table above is 221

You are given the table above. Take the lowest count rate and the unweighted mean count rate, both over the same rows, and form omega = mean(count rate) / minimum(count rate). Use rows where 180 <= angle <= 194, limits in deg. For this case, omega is 1.02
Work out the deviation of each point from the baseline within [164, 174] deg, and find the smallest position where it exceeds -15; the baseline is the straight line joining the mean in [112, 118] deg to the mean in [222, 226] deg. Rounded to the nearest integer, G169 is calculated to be 165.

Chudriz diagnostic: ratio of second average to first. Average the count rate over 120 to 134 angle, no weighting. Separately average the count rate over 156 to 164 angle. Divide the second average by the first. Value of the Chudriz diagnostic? 1.85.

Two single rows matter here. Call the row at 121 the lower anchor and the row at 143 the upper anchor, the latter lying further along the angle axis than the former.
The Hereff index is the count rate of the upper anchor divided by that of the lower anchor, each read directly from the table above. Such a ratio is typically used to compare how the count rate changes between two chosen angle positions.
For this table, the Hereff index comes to 1.1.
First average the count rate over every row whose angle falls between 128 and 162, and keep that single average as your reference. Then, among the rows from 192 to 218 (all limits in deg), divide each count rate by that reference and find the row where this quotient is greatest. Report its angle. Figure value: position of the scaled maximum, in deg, 201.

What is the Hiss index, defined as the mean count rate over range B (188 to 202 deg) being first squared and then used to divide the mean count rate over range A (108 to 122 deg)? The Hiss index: 0.0043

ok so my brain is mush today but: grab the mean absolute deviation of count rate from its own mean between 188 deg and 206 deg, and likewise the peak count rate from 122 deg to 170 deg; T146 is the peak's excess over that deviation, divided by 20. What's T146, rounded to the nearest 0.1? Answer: 8.7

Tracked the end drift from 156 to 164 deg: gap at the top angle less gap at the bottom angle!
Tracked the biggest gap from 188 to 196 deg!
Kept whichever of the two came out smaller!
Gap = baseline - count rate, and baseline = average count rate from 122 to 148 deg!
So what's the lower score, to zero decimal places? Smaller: -61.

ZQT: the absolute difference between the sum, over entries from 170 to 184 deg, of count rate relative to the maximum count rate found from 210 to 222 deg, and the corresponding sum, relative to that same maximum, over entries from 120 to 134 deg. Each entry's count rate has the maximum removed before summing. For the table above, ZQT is 570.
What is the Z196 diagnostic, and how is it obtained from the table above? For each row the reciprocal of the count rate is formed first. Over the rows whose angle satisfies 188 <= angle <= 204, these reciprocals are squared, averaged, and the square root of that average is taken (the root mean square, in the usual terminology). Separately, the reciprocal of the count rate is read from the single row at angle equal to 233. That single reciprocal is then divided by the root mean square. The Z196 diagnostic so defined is 0.82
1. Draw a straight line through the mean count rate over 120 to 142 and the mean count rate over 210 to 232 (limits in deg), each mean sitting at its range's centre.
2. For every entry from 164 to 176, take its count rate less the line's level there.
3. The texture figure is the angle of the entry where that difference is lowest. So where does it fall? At 173 deg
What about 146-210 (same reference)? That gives 193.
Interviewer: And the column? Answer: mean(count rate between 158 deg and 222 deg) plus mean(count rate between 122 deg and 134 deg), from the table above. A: 282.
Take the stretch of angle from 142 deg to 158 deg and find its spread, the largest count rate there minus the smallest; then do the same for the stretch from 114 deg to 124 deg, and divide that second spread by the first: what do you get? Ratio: 1.0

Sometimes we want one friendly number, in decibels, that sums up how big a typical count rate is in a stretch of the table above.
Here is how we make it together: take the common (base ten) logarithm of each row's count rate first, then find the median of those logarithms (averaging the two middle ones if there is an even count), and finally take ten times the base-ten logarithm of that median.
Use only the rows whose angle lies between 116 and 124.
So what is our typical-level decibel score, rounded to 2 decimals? 3.31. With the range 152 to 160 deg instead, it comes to 3.54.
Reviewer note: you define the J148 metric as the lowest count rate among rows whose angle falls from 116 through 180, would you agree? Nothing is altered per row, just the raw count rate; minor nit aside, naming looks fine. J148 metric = 71.79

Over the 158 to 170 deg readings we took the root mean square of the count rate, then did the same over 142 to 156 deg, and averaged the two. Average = 171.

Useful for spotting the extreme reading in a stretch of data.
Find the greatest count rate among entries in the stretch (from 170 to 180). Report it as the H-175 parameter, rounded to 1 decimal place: 182.0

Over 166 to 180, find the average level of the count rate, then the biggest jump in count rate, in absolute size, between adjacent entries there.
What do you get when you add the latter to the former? 190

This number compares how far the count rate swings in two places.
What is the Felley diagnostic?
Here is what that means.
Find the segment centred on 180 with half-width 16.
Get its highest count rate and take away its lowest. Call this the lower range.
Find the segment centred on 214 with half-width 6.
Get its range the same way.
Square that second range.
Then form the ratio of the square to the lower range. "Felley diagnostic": 26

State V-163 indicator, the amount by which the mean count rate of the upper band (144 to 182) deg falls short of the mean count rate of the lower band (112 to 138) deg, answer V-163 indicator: -56.1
